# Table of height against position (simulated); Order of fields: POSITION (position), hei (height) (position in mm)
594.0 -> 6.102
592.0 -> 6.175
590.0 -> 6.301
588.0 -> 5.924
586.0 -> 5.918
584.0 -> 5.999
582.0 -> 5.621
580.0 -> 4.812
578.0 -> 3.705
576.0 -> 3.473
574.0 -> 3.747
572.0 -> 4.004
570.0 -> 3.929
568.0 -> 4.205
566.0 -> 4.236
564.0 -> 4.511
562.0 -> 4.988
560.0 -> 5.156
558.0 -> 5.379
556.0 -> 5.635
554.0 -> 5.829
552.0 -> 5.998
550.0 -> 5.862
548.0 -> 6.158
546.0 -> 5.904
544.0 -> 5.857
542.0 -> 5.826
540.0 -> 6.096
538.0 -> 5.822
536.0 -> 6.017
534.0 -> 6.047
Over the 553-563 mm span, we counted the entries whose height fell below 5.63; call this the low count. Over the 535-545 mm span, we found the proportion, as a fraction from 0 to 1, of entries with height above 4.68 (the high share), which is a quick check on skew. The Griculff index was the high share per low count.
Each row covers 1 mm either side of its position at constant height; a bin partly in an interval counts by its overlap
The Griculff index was 0.33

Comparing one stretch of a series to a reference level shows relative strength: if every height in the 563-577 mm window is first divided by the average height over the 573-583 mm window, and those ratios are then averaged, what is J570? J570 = 0.94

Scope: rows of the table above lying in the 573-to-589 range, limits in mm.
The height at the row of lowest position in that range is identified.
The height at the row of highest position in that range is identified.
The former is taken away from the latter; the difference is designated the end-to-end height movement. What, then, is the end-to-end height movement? 2.2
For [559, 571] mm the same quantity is -1.2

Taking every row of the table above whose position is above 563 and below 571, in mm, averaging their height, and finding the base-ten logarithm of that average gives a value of 0.63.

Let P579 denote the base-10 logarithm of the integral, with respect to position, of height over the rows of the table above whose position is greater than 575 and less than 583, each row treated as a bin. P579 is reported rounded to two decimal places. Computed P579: 1.55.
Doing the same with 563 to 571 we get 1.53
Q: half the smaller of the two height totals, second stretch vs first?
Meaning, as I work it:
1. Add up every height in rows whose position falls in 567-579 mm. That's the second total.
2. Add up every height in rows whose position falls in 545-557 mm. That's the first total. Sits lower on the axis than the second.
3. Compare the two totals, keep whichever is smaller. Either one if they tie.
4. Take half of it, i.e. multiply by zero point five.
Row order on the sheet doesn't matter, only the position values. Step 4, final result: 11.5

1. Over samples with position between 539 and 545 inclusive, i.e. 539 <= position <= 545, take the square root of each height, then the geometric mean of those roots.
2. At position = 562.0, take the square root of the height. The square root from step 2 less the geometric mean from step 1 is -0.20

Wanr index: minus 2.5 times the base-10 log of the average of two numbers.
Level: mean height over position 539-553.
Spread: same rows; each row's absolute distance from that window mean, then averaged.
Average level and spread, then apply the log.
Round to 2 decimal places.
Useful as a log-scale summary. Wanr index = -1.20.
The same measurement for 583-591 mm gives -1.22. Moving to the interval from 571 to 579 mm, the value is -0.72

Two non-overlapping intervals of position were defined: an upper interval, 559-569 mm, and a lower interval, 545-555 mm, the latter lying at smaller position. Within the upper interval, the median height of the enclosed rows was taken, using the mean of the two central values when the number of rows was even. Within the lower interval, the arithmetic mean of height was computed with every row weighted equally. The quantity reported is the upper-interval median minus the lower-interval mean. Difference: -1.4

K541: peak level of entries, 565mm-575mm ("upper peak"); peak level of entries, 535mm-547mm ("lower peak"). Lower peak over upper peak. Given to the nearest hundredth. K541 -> 1.44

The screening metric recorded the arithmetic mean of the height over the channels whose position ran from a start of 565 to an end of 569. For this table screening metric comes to 4.2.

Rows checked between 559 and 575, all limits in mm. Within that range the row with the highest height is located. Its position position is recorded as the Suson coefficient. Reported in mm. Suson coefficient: 560.0 mm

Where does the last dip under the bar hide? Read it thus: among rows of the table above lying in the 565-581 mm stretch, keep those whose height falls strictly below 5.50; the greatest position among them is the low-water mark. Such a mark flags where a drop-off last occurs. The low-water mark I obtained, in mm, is 580.0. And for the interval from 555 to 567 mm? 566.0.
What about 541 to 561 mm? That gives 560.0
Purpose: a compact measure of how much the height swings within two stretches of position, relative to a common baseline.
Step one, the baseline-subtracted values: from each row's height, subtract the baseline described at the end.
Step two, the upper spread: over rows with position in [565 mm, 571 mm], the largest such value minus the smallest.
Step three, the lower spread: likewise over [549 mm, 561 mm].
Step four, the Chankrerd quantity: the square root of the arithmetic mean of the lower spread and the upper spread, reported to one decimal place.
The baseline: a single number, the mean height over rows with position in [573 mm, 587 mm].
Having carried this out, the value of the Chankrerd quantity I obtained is 0.8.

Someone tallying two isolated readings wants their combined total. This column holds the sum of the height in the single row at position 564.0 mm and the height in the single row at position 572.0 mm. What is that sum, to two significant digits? 8.5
